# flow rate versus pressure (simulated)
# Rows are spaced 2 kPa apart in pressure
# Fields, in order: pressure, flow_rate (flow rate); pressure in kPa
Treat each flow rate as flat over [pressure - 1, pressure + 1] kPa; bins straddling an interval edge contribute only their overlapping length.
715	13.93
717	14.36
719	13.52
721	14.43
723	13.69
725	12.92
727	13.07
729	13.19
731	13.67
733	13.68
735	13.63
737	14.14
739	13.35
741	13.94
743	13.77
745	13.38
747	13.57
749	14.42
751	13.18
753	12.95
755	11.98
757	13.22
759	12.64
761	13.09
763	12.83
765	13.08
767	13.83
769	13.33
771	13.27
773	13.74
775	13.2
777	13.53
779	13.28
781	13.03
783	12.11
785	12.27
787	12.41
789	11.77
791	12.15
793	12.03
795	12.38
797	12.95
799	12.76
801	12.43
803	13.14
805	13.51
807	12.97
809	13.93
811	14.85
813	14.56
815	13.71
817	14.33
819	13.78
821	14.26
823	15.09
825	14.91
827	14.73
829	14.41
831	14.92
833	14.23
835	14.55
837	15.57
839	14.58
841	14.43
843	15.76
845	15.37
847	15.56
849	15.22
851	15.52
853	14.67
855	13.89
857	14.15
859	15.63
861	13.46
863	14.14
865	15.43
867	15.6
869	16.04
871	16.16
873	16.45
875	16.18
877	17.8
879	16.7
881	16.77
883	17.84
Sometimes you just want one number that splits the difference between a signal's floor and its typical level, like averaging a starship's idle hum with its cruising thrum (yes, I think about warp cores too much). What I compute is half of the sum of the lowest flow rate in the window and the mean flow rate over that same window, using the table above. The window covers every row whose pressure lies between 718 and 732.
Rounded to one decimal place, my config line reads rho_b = 13.2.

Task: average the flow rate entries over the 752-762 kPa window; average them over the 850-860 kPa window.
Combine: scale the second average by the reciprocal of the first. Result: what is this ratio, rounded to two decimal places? 1.16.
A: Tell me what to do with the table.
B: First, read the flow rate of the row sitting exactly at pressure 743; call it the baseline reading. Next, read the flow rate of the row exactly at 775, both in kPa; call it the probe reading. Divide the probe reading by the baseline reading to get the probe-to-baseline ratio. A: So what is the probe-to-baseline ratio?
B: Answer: 0.96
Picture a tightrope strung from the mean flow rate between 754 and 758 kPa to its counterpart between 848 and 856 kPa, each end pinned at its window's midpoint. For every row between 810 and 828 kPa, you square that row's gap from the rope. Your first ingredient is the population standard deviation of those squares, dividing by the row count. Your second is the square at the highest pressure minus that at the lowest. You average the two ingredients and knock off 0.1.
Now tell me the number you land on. -0.3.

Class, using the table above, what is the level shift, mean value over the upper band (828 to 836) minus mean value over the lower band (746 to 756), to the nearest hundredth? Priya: 1.31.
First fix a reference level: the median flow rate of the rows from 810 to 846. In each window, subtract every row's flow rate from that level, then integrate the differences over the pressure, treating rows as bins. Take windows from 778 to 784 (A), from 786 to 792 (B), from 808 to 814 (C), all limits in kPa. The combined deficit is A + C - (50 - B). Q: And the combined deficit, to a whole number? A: -24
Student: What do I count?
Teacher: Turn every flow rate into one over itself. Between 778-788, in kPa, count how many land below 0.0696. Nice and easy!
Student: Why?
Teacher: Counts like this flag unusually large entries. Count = 0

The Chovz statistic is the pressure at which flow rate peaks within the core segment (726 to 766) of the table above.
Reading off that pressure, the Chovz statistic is 749 kPa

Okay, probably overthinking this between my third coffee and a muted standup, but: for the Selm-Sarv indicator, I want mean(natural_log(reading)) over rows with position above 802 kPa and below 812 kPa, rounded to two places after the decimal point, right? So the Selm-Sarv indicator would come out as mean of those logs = 2.61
